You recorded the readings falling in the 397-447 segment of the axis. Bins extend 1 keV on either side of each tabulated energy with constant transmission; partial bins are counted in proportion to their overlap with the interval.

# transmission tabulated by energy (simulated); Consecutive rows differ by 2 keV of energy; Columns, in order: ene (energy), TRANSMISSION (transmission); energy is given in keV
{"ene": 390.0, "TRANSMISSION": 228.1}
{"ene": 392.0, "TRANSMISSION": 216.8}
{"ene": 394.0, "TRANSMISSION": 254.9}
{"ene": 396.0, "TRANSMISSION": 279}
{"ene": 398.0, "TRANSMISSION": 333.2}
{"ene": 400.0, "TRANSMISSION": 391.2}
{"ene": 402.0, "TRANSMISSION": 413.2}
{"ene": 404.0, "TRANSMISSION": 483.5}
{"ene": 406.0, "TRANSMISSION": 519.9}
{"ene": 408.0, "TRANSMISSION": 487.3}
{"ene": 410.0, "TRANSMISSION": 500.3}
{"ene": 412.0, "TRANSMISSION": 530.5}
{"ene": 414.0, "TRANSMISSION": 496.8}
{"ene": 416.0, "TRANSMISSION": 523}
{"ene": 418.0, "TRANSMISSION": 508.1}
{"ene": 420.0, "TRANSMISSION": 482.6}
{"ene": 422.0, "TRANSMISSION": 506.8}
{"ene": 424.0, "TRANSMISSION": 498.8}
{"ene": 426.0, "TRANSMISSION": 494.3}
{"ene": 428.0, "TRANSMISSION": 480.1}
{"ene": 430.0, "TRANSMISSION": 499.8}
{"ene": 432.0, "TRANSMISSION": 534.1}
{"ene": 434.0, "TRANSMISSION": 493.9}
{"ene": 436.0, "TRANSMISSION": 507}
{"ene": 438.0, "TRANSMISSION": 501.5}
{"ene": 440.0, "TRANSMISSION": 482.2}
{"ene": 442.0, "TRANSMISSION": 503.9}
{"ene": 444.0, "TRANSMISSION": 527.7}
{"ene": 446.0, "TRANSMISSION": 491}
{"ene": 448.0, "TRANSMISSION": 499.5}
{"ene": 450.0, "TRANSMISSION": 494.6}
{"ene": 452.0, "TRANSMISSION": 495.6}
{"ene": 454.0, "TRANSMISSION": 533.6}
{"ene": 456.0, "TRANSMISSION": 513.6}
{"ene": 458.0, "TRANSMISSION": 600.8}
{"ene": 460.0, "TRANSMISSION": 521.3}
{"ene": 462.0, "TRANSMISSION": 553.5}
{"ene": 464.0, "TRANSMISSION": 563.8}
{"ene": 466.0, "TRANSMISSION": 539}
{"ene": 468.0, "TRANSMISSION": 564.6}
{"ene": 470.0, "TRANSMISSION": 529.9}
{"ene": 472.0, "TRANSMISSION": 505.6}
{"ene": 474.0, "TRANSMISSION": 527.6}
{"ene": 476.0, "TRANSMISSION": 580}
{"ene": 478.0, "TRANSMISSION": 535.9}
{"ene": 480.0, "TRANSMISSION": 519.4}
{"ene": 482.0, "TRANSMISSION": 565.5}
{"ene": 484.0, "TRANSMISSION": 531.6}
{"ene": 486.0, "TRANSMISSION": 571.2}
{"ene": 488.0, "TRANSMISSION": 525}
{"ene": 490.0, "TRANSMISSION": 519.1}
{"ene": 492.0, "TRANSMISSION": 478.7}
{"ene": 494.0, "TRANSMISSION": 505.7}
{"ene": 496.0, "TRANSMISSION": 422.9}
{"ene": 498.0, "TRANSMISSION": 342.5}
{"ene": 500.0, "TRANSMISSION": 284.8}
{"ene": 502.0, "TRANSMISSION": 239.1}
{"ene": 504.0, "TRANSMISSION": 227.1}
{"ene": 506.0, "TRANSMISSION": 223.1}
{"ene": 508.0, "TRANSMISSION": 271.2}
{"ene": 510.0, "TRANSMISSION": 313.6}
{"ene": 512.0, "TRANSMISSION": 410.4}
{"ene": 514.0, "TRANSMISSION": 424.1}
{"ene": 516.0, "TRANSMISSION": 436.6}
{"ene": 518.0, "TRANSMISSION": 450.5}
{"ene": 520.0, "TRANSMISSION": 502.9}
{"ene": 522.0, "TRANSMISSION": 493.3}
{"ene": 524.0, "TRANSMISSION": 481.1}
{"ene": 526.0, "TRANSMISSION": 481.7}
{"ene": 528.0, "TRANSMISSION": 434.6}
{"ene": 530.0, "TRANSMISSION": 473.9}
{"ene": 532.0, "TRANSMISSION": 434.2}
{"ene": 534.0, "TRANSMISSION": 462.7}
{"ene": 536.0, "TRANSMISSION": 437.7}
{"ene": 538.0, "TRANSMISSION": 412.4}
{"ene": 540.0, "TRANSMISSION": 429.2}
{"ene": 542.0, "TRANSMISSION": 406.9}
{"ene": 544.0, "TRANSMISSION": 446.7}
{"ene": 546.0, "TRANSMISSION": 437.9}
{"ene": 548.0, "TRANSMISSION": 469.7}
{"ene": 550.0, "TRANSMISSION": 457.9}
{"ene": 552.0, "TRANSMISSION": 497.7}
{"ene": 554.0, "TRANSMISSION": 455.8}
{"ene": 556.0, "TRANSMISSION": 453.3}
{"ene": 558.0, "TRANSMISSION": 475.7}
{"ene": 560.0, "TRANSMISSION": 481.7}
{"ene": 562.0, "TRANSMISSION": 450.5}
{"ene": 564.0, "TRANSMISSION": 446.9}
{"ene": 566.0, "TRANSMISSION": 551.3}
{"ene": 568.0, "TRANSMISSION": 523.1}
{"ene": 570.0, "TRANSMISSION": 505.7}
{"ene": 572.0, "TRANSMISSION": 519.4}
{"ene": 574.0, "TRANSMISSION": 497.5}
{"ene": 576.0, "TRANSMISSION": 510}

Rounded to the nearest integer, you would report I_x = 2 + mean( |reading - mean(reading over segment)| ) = 30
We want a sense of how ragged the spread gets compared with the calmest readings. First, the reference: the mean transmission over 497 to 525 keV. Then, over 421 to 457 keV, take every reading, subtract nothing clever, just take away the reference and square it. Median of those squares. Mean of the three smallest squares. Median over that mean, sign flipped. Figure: -1.3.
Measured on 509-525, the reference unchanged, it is -2.3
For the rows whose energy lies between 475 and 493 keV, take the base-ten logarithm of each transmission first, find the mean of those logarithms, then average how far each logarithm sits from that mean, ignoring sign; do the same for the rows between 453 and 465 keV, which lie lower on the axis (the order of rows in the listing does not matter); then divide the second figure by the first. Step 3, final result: 1.0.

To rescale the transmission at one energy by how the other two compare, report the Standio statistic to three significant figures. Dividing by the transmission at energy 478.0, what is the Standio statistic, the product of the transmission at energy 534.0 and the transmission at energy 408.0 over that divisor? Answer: 421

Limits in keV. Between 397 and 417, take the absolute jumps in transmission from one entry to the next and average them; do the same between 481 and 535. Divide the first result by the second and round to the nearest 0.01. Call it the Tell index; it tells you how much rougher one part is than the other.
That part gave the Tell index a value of 1.00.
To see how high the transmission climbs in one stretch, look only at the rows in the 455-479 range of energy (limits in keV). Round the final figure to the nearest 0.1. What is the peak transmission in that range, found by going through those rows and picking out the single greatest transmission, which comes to 600.8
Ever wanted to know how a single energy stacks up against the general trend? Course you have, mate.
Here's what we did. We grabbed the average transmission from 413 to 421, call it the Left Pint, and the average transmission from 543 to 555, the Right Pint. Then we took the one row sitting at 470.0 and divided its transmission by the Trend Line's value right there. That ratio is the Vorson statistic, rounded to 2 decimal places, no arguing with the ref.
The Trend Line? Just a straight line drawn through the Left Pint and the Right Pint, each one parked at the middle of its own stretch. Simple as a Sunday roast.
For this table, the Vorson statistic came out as 1.09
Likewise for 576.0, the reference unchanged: 1.13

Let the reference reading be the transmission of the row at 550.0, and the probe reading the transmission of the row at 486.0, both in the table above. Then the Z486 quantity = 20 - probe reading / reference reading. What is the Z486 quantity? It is 18.8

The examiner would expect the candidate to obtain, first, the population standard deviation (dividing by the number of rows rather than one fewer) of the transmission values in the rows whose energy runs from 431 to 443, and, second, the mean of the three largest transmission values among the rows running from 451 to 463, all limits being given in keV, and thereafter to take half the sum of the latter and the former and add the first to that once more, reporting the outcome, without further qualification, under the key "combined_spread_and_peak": 305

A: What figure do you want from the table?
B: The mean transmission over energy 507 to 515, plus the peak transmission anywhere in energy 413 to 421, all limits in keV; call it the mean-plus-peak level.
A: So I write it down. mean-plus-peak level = 878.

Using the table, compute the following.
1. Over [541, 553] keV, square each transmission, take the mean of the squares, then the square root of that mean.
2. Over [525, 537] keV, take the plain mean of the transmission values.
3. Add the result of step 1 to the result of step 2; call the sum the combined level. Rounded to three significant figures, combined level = 908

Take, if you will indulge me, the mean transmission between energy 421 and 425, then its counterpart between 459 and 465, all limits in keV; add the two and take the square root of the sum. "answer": 32.4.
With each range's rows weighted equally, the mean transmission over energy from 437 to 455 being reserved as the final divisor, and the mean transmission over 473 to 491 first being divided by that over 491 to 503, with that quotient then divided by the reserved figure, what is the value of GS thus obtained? 0.0028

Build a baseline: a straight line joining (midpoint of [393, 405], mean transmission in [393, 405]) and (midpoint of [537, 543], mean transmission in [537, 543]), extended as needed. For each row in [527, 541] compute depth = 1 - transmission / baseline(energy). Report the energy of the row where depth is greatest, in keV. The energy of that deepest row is 538.0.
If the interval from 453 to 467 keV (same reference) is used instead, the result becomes 456.0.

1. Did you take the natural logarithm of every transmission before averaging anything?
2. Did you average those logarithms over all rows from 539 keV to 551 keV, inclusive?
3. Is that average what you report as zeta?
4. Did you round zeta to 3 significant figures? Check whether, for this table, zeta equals 6.09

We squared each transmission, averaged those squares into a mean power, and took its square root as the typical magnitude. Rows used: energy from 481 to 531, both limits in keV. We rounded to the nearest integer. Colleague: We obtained 437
